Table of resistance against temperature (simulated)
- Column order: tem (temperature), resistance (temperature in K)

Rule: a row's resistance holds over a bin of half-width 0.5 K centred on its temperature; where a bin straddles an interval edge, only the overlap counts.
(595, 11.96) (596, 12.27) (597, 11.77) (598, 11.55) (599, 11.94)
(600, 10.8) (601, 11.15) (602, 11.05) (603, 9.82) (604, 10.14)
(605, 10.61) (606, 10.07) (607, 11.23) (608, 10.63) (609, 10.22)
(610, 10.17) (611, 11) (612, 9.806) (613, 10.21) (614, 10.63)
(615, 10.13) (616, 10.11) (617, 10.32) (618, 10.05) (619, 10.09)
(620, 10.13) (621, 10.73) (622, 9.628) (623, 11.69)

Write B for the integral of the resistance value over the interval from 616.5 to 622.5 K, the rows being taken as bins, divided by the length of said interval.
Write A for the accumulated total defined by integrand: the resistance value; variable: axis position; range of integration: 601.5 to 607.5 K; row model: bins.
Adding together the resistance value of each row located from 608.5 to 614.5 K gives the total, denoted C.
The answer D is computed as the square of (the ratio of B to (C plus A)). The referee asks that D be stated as 0.0066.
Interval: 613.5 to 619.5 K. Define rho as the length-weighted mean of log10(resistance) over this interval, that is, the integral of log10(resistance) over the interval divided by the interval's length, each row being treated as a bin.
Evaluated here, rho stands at 1.01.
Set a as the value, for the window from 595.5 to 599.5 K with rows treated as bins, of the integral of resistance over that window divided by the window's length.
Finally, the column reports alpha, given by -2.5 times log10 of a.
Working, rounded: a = 11.9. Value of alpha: -2.69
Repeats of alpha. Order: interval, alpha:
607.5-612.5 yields -2.54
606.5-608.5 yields -2.60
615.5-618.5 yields -2.52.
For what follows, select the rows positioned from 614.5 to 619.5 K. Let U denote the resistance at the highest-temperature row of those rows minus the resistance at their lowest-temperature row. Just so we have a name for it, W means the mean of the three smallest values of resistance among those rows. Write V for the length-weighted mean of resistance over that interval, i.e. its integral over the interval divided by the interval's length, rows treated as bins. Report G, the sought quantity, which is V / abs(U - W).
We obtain 1.00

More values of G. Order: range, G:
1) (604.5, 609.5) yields 0.99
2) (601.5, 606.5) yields 0.94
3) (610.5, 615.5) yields 0.95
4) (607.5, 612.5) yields 0.95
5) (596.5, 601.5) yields 0.97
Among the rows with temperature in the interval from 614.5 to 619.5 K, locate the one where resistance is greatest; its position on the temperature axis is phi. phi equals 617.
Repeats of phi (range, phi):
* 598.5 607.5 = 599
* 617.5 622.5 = 621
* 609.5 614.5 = 611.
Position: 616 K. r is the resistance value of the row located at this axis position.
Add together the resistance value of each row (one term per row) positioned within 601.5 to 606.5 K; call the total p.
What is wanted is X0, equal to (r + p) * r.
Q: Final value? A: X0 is 625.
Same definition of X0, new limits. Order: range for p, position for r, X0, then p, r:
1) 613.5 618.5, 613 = 627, 51.2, 10.21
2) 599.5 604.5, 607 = 721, 53.0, 11.23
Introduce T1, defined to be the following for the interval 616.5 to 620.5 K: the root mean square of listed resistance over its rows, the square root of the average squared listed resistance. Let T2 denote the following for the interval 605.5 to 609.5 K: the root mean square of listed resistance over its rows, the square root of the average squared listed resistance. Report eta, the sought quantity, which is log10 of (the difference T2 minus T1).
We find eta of -0.4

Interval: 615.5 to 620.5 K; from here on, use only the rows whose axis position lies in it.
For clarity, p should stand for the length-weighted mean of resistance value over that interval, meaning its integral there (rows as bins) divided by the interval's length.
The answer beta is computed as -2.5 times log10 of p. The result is -2.52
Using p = 10.1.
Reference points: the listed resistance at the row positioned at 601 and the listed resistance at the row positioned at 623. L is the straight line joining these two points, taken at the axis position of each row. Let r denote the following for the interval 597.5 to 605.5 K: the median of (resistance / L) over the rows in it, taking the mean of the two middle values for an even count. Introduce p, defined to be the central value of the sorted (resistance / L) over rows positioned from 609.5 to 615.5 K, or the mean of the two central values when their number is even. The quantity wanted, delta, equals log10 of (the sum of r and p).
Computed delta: 0.273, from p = 0.89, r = 0.98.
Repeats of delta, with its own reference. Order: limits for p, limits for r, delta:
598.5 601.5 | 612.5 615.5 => 0.277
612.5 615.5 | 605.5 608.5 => 0.263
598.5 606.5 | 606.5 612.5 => 0.273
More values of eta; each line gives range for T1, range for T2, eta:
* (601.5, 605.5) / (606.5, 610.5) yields -0.8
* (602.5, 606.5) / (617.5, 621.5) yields -1.0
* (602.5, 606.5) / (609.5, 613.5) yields -0.8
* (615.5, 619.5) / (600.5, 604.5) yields -0.4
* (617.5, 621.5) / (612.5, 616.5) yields -1.7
